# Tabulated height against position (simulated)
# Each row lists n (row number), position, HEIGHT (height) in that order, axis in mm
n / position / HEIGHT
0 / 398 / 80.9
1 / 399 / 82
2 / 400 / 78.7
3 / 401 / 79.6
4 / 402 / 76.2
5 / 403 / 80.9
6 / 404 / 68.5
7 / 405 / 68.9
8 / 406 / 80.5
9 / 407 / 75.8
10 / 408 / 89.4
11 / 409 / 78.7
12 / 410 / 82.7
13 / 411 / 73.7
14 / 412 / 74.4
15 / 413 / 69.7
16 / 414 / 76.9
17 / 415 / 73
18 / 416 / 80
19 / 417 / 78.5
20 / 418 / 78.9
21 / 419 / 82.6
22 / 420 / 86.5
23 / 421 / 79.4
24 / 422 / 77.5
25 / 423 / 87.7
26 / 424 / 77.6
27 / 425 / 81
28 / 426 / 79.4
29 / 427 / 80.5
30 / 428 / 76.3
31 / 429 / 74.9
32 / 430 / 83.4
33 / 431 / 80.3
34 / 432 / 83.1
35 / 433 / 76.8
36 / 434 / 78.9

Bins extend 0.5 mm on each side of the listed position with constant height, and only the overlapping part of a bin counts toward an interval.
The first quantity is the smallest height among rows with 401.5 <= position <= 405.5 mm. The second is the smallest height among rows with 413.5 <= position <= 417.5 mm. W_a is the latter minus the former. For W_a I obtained 4.5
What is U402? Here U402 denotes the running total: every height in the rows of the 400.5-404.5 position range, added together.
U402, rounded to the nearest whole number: 305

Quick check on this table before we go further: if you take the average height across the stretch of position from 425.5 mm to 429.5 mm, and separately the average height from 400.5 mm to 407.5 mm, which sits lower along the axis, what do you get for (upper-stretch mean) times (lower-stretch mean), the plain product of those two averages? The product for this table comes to 5893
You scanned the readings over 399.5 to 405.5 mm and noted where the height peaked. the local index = 403 mm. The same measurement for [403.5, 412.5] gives 408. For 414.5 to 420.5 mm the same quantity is 420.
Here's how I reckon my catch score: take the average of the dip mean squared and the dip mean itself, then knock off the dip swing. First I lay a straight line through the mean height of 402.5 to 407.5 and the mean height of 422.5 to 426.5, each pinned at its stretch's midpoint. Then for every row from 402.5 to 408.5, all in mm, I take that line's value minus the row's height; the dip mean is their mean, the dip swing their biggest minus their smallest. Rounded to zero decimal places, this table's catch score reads -18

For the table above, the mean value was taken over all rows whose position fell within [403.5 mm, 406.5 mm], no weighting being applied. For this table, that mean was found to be 73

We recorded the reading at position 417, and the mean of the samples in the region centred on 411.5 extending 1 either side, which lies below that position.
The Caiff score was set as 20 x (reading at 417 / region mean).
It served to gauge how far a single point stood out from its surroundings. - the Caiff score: 21.2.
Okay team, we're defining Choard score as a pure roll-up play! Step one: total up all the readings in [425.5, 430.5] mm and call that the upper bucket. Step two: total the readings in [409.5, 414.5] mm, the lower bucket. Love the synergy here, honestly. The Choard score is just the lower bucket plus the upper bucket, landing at 772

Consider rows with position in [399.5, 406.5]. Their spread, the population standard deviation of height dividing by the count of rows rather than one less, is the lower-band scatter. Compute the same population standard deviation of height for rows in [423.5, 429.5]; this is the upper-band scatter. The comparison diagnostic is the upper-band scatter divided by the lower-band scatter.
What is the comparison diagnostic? 0.45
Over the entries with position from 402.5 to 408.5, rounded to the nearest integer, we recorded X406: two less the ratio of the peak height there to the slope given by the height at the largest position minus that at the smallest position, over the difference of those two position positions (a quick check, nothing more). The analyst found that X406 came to -51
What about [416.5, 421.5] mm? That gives -382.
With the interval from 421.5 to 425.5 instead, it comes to -73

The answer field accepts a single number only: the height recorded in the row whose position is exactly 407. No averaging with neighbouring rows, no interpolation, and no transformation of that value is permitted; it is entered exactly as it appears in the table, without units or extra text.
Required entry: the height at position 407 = 75.8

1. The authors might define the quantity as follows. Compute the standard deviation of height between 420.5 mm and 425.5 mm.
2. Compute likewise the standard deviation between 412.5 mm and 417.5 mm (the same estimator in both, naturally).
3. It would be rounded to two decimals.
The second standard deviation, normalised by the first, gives 1.00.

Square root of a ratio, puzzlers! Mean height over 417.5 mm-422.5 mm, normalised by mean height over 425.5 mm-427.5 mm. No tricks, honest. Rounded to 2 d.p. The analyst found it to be 1.01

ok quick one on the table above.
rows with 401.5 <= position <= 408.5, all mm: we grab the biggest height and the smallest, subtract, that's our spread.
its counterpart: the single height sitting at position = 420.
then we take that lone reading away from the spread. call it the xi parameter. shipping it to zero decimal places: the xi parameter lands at -66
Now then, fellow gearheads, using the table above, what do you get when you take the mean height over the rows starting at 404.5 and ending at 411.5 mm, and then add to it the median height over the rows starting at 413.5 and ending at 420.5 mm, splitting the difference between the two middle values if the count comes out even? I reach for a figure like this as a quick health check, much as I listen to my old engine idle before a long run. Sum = 157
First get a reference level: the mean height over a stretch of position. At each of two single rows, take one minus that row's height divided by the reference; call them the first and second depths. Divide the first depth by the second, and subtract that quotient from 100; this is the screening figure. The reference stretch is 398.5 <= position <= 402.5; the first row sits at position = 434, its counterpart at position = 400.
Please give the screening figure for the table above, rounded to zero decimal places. 99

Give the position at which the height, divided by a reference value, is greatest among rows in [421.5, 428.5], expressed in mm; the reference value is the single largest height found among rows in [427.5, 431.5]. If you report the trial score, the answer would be 423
